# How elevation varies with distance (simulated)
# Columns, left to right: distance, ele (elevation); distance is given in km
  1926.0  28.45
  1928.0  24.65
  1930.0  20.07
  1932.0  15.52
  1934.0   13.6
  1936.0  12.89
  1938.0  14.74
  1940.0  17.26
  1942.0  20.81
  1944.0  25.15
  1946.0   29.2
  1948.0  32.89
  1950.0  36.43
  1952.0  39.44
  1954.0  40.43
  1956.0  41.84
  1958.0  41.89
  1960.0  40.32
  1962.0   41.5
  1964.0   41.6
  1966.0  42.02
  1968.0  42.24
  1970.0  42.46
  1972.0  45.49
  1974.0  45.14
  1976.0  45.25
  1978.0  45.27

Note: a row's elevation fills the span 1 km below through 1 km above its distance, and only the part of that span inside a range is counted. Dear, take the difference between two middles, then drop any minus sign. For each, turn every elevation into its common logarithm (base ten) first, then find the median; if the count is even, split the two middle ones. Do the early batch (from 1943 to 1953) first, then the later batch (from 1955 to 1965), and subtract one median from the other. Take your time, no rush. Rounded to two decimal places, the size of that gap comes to 0.10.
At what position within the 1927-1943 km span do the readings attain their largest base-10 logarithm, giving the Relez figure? 1928.0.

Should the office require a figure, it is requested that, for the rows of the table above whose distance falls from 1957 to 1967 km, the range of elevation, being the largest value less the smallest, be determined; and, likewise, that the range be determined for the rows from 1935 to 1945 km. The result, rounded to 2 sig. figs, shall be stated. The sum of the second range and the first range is 14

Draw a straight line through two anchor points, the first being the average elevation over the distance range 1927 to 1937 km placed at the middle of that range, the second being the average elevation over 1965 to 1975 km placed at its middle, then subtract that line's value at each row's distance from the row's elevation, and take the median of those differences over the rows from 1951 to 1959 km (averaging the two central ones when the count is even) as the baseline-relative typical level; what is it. 8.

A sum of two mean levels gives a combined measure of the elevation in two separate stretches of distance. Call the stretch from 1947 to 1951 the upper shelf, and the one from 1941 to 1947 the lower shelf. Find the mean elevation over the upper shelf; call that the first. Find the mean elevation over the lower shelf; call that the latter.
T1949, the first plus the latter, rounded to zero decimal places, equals 60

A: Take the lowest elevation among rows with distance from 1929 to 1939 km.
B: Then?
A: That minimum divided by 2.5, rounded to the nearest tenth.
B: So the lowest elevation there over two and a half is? 5.2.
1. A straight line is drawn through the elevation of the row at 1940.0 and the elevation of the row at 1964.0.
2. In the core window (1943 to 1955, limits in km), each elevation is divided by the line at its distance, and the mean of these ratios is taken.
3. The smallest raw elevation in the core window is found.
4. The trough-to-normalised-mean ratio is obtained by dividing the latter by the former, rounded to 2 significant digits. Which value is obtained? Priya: 20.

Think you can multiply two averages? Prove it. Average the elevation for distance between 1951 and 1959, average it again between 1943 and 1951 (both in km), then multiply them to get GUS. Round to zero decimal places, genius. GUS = 1265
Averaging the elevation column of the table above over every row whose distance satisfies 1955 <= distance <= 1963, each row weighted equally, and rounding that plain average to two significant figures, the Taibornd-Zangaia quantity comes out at 41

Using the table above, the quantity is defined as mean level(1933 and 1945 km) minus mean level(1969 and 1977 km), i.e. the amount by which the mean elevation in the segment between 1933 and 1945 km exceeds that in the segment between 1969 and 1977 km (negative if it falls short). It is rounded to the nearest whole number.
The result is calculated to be -27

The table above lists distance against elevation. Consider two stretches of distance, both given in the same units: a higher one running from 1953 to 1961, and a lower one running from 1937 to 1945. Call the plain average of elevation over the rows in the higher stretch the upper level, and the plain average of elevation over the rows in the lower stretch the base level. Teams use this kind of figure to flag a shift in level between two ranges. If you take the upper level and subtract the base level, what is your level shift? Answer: 22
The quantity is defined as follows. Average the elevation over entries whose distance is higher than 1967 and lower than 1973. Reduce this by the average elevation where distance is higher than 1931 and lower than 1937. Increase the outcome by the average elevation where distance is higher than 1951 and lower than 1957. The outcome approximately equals 70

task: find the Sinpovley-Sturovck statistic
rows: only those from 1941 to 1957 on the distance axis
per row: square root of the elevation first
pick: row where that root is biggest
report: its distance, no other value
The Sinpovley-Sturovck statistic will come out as 1956.0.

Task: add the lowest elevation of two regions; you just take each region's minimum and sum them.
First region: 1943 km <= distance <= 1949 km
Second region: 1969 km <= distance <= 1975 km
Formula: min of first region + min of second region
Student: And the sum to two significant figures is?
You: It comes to 68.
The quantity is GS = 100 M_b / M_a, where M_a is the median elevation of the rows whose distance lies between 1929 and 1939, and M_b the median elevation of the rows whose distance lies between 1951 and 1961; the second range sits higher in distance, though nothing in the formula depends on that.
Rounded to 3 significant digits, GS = 274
